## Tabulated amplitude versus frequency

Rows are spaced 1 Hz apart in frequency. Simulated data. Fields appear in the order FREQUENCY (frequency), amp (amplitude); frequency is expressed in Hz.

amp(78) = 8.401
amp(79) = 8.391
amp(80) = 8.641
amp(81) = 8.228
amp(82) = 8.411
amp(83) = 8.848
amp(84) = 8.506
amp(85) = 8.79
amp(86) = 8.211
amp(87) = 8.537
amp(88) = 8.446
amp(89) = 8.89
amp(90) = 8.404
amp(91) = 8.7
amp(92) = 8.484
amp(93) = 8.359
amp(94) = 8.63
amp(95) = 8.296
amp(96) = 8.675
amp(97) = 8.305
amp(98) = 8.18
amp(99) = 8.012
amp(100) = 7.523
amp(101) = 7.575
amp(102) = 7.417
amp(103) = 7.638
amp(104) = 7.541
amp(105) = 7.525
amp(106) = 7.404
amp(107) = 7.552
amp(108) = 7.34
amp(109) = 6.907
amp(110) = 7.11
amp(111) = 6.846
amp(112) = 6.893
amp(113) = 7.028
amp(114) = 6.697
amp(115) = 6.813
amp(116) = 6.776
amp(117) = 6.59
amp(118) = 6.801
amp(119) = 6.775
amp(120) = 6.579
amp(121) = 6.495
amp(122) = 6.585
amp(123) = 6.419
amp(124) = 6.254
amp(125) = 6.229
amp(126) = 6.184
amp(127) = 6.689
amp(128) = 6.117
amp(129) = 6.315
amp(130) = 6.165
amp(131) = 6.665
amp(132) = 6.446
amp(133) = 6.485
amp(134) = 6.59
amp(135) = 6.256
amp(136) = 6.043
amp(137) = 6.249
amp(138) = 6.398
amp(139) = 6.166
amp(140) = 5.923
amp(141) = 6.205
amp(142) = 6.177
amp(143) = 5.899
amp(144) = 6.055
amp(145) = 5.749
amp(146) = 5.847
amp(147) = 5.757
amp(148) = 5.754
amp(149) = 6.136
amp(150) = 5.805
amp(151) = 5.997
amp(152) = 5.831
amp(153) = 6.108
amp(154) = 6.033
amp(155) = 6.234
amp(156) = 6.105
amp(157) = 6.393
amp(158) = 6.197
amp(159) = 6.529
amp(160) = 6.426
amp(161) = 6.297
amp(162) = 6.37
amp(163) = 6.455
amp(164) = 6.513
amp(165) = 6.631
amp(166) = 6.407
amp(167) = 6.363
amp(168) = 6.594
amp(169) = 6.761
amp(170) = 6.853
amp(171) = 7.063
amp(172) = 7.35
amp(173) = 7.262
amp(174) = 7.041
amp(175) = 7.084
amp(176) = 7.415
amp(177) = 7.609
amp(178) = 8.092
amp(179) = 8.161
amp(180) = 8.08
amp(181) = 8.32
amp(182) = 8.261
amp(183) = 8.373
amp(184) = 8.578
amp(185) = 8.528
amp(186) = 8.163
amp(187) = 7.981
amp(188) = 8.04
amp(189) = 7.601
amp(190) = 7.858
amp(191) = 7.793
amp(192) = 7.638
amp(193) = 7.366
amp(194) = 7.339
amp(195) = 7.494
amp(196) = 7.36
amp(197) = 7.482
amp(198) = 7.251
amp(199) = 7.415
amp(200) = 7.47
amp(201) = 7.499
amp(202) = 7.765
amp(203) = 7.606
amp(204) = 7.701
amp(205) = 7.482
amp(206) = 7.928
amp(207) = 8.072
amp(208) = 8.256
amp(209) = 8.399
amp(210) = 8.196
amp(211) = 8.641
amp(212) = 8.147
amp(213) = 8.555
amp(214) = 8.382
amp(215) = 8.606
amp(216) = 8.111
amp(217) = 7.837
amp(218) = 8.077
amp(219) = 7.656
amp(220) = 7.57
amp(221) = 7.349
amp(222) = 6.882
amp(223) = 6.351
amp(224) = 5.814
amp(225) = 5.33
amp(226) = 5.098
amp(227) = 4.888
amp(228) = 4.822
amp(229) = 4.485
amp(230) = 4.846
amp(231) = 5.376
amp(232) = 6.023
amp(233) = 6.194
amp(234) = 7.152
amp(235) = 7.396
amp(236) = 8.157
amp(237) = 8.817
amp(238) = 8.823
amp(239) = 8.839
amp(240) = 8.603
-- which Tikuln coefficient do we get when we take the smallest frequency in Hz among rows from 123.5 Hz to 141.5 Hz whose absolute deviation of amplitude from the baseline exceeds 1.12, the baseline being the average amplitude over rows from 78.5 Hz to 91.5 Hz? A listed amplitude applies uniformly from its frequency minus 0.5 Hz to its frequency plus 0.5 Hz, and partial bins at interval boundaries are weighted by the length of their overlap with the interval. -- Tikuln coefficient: 124 Hz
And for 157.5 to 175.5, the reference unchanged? 158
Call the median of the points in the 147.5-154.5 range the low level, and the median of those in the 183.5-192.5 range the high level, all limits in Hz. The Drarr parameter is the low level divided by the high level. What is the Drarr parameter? 0.75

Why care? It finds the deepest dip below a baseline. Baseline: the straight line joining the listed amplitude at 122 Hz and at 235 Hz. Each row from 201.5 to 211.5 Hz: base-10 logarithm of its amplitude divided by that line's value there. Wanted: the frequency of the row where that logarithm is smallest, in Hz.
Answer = 205 Hz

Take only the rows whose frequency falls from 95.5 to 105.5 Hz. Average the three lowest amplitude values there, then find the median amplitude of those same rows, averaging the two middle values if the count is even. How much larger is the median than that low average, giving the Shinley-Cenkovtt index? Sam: 0.12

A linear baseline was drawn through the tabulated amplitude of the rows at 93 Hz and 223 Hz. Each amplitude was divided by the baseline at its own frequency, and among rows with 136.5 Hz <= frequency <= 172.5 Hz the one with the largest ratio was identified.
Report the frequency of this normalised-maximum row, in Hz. 172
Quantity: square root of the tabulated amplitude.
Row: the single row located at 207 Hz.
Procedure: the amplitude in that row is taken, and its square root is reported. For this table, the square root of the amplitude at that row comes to 2.8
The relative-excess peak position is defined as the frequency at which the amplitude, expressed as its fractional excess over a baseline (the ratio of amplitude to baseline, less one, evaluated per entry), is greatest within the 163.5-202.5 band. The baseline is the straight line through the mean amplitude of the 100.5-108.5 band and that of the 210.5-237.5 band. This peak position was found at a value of 184 Hz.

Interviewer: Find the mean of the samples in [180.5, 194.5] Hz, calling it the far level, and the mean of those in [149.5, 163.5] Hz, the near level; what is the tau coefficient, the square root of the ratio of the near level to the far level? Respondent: 0.88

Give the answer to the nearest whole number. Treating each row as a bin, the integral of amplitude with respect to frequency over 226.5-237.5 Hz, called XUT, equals 68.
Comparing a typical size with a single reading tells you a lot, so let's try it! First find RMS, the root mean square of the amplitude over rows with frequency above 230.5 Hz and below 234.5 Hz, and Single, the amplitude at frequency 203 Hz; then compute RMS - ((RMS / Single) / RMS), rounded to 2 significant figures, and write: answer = 6.1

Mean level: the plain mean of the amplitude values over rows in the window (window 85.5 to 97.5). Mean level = 8.5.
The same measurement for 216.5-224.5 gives 7.2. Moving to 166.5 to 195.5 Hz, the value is 7.6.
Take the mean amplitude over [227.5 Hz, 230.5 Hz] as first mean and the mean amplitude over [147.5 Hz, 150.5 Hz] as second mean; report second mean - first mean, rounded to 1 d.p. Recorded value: 1.2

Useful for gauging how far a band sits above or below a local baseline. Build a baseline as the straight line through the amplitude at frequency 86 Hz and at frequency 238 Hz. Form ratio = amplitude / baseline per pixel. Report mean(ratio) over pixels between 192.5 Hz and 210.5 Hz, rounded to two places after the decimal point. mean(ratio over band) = 0.88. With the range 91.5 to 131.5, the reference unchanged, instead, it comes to 0.86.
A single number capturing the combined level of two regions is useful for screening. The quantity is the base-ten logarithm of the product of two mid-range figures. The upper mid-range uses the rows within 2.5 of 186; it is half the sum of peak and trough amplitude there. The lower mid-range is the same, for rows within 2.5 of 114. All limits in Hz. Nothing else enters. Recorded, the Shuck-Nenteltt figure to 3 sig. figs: 1.75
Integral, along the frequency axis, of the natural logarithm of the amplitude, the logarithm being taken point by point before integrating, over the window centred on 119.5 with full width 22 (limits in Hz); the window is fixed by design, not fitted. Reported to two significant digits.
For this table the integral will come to 42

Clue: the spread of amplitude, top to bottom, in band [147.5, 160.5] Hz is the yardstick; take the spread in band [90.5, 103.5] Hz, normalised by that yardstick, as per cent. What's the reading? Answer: 166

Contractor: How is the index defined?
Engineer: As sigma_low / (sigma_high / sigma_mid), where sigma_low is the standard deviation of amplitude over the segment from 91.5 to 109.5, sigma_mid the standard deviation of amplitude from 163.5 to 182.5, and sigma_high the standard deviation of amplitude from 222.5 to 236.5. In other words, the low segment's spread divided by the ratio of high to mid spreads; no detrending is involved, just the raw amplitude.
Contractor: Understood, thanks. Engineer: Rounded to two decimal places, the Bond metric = 0.31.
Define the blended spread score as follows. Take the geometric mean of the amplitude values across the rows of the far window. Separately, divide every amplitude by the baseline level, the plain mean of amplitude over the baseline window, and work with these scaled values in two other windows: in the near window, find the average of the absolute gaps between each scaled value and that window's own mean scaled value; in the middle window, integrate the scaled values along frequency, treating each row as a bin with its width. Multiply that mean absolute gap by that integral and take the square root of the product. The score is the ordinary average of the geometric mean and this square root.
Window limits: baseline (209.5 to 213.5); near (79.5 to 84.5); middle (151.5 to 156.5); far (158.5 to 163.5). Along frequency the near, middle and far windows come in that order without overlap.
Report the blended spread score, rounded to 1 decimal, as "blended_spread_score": 3.3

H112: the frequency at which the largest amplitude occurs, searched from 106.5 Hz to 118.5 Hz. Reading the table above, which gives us 107 Hz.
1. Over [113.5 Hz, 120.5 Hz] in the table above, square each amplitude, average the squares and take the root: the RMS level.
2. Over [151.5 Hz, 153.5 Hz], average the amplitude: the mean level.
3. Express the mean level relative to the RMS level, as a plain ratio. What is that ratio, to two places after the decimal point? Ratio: 0.89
